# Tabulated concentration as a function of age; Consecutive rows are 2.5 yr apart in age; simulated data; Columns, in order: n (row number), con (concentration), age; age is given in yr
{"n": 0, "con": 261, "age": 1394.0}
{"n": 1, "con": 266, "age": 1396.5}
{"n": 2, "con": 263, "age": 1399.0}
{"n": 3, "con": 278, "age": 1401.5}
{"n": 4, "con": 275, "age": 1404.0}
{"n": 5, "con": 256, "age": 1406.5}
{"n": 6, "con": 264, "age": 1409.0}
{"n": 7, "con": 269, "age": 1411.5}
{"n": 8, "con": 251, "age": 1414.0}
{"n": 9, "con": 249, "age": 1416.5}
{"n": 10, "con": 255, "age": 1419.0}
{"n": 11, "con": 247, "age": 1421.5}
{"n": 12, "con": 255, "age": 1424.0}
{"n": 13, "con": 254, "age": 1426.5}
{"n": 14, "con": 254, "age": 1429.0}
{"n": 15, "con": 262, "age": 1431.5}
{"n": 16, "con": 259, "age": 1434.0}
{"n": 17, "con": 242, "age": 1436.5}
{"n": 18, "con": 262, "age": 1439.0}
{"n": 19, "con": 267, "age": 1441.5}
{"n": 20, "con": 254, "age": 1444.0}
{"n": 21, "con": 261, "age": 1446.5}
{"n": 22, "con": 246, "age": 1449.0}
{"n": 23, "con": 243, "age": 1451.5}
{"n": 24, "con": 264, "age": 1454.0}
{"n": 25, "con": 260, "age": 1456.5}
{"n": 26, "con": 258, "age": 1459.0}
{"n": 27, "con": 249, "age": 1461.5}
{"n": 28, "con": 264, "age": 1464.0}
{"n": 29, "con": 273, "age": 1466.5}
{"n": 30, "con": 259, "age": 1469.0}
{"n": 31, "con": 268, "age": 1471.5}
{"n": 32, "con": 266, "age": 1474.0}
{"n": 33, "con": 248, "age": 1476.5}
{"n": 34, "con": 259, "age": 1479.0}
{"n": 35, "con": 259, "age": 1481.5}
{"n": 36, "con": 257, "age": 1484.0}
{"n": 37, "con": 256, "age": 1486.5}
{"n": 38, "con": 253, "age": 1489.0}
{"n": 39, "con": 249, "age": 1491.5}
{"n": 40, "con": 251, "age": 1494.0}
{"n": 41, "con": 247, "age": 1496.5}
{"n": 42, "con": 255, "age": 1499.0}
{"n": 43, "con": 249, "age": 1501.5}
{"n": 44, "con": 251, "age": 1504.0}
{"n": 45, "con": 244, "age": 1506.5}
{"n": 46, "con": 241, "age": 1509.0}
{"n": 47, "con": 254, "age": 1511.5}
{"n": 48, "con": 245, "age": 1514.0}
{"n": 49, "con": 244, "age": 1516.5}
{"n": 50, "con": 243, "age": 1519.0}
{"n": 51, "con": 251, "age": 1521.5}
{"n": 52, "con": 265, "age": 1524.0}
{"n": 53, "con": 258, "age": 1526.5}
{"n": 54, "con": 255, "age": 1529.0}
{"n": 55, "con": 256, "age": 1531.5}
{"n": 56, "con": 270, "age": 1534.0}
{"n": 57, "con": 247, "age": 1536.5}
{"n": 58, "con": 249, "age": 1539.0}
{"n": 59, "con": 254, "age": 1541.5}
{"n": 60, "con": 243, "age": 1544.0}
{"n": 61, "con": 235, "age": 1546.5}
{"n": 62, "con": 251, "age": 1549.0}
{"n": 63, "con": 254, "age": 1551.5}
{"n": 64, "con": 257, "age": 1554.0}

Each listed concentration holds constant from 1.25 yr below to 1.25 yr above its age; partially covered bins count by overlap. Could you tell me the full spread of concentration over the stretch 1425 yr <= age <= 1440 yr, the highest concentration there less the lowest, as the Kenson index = 20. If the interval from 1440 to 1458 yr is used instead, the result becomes 24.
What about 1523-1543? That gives 23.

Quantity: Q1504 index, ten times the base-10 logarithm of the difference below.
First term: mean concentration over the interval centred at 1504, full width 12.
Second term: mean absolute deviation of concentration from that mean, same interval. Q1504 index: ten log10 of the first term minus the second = 23.87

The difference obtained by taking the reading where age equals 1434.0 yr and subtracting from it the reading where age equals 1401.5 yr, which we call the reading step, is -19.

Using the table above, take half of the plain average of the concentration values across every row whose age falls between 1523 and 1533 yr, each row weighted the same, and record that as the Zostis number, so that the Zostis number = 129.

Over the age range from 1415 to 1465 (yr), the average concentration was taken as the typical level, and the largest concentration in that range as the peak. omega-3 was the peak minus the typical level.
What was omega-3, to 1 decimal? 11.8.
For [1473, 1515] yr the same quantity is 14.0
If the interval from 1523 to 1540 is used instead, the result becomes 12.9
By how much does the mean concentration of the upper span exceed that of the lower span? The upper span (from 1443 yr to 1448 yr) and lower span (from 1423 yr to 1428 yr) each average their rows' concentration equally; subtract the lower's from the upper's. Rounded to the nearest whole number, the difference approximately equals 3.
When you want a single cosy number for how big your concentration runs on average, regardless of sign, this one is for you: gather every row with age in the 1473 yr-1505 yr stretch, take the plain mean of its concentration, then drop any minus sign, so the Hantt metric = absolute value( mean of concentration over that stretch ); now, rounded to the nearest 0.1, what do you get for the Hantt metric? 253.8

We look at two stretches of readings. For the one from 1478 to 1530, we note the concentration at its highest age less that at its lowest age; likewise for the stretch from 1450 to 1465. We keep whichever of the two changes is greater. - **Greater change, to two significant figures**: 21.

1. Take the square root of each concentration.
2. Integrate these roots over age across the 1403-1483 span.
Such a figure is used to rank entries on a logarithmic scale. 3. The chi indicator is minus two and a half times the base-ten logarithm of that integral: -7.8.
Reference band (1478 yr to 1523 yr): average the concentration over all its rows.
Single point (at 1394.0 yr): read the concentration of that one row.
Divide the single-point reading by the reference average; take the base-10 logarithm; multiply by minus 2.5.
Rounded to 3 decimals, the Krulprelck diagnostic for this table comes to -0.045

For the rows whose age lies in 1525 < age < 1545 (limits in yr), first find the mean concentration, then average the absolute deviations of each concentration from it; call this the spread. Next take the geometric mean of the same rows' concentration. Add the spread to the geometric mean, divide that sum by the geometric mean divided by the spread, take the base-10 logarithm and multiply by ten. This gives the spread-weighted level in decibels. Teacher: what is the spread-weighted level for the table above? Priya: 7.7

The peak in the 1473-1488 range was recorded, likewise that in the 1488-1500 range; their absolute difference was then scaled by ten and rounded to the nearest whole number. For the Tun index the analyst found 110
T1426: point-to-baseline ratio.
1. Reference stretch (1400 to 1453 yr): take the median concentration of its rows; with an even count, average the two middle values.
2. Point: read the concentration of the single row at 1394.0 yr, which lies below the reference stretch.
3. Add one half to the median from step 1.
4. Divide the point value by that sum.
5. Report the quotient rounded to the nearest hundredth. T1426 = 1.02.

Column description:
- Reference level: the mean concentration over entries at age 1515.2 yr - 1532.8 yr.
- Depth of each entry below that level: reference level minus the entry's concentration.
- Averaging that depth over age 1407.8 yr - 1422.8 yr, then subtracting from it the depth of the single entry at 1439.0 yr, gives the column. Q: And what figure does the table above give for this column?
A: 6.2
